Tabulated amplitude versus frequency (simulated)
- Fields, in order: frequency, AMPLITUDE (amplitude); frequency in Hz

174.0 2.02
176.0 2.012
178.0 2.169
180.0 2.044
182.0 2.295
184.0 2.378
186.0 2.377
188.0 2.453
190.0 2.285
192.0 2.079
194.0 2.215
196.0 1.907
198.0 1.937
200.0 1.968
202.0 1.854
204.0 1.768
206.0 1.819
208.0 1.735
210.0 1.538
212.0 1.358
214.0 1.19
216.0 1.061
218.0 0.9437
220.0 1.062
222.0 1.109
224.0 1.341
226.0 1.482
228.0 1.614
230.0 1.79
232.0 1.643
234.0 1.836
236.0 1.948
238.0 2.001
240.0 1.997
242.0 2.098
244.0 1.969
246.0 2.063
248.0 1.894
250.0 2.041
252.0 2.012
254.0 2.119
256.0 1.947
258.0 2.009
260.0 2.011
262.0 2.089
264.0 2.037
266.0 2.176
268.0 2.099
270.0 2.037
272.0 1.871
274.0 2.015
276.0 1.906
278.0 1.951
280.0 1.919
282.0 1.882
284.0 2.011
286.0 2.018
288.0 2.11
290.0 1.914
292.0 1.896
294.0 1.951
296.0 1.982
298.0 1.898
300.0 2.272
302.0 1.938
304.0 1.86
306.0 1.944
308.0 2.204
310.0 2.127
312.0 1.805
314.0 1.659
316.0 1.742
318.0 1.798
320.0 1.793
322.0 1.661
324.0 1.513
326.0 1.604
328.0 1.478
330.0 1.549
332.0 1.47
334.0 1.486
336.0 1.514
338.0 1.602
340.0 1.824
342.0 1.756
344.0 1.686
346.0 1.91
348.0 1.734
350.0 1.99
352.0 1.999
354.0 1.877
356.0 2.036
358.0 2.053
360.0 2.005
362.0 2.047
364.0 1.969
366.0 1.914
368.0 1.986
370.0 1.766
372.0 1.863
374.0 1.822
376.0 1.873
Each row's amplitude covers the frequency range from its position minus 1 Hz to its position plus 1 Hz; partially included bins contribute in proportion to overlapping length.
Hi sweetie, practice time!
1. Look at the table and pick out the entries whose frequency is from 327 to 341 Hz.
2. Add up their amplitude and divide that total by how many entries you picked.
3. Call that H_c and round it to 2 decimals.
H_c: 1.56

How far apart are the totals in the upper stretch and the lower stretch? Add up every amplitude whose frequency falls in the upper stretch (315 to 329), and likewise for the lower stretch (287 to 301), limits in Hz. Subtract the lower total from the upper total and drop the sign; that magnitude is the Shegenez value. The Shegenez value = 2.4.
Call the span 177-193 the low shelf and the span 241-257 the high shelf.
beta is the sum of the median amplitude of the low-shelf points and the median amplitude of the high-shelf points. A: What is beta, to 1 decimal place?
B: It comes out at 4.3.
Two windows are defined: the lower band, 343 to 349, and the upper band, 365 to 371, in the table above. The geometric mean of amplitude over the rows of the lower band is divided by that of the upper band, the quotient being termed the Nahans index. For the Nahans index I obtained 0.94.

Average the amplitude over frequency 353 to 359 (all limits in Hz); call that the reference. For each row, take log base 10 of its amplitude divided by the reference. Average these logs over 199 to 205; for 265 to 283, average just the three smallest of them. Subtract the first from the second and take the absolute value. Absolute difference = 0.006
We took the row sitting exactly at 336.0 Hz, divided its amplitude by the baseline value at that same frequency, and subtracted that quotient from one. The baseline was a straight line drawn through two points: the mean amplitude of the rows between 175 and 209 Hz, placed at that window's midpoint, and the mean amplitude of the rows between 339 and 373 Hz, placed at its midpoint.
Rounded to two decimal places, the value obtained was 0.21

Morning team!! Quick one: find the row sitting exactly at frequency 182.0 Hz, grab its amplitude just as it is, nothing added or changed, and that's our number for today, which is 2.295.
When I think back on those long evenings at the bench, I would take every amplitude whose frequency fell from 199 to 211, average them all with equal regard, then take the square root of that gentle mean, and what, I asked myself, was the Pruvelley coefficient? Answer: 1.33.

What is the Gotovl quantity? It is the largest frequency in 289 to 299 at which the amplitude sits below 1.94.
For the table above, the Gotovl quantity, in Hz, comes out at 298.0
